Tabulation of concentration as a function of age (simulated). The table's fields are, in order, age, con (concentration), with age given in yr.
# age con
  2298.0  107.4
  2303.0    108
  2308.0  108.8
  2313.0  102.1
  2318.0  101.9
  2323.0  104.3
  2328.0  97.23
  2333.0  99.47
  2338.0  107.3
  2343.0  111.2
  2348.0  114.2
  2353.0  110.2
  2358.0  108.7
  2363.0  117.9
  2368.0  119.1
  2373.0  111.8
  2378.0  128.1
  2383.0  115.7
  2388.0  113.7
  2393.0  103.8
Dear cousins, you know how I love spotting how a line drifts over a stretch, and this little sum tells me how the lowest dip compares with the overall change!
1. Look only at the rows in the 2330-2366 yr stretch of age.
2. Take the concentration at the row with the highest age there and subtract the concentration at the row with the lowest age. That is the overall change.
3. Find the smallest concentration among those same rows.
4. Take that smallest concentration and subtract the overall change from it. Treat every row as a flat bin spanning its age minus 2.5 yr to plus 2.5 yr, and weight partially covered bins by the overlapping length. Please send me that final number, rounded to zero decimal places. 81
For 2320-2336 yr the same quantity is 102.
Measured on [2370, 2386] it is 108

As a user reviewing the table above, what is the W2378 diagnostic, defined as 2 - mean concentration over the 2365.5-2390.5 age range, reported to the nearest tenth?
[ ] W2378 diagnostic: -115.7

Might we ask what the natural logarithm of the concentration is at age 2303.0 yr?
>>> 4.68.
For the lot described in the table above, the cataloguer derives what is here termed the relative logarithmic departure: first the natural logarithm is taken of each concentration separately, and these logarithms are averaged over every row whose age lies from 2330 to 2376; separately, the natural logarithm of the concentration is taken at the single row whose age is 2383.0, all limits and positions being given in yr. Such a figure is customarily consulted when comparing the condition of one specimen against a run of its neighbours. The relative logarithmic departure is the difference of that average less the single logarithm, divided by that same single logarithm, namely -0.0088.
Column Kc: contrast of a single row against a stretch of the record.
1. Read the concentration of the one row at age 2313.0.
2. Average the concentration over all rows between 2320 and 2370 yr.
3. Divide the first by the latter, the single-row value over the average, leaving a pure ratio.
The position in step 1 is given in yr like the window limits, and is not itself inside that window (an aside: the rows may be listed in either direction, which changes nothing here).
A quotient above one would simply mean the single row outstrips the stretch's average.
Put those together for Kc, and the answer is 0.94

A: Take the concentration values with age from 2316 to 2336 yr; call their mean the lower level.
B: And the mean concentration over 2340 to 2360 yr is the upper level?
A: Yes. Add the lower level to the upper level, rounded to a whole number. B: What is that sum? 212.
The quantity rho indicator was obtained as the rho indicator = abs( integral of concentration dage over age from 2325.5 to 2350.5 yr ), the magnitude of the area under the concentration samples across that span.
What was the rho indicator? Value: 2647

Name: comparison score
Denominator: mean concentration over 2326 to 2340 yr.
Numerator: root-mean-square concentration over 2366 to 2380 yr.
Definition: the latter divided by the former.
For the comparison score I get 1.18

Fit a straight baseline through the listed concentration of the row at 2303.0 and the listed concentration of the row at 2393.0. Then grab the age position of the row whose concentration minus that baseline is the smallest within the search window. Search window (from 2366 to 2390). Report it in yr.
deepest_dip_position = 2373.0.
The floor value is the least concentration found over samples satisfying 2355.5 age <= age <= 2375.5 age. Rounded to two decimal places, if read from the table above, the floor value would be 108.70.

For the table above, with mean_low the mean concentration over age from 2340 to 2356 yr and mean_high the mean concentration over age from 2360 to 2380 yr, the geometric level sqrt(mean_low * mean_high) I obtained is 115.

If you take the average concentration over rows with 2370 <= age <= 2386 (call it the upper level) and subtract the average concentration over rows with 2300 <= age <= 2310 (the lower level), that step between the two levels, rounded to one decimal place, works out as 10.1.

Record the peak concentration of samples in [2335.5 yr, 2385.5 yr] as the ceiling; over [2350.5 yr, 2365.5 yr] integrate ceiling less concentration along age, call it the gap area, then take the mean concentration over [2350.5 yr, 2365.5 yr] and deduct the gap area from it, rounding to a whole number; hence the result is -125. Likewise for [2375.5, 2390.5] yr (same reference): -15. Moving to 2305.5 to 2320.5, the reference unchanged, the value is -253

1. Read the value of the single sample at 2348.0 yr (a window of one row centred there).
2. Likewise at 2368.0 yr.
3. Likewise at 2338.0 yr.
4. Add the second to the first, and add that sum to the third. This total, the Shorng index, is 341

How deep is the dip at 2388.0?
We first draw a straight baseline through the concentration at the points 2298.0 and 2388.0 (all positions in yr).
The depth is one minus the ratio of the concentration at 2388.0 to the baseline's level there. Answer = 0.000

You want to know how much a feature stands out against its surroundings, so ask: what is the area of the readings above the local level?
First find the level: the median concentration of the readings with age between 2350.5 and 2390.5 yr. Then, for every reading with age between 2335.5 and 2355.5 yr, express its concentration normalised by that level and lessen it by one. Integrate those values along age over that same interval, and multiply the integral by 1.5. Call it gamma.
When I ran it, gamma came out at -1.0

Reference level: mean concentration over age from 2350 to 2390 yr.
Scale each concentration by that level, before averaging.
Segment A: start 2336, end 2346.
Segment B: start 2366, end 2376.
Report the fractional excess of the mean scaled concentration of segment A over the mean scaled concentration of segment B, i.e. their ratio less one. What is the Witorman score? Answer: -0.05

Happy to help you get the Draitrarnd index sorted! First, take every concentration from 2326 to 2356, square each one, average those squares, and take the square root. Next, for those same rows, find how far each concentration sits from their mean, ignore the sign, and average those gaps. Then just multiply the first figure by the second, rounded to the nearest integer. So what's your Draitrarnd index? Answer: 587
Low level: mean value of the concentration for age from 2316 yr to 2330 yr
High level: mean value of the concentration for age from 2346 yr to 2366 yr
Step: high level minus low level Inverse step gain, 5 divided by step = 0.43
